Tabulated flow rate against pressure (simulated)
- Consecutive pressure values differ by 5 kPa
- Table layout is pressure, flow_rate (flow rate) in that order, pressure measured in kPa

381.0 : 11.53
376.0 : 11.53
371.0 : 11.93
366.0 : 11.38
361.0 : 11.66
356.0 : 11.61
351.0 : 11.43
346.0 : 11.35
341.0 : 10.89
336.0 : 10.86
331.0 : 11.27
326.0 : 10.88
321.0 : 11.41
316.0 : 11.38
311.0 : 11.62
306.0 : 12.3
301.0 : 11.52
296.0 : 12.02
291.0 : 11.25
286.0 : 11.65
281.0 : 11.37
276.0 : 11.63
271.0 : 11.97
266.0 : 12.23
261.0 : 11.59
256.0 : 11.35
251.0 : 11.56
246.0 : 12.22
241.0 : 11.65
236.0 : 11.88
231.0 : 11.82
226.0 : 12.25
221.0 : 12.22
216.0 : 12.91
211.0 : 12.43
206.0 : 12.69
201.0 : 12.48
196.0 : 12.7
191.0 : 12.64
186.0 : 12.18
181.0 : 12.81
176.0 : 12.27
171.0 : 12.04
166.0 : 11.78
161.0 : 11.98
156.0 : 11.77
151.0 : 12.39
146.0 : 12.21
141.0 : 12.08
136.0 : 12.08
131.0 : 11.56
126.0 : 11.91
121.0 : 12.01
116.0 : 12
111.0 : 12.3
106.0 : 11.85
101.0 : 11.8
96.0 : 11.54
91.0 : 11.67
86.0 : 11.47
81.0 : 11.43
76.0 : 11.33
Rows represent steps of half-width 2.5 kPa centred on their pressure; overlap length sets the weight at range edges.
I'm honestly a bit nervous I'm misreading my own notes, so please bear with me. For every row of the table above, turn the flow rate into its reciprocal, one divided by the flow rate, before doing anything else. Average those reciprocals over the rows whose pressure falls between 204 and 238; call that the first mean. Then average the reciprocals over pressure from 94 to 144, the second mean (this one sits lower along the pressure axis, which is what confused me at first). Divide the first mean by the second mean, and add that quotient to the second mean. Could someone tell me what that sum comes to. 1.052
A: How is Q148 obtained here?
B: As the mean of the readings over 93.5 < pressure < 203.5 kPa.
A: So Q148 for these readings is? 12.1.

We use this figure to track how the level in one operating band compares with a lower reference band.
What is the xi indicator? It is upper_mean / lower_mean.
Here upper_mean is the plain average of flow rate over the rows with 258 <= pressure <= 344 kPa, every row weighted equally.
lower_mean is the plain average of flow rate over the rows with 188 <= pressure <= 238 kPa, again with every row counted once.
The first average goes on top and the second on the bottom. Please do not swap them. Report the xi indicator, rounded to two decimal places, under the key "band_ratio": 0.93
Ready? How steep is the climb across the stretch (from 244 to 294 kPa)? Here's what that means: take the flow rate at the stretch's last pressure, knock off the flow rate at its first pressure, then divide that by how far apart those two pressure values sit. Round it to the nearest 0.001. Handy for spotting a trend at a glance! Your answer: -0.022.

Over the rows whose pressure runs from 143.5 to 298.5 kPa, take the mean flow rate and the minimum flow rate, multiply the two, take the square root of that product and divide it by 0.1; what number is 116.5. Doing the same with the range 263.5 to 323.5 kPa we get 114.7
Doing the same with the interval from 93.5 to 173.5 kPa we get 117.5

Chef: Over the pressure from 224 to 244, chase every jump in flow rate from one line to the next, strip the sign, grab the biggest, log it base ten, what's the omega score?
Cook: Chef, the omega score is -0.37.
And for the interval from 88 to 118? -0.35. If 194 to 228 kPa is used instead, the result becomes -0.16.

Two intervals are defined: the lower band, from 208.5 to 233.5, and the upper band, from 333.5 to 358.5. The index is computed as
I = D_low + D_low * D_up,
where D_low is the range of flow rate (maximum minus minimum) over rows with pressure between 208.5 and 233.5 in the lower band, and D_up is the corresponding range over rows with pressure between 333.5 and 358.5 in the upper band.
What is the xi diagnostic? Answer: 1.91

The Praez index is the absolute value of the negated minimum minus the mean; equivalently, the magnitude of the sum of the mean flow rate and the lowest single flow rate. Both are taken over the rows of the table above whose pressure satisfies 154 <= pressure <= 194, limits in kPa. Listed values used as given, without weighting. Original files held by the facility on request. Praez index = 24.0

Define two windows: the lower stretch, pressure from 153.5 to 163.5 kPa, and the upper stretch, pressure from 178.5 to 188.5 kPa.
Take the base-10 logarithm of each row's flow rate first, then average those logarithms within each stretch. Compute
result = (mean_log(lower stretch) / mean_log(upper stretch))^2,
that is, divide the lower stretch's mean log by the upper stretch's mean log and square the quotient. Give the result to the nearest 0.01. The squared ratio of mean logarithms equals 0.96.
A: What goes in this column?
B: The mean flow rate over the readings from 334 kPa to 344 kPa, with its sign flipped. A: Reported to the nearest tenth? -10.9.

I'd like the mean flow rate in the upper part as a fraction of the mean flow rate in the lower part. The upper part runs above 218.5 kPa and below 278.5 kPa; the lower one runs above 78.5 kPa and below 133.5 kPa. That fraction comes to 1.01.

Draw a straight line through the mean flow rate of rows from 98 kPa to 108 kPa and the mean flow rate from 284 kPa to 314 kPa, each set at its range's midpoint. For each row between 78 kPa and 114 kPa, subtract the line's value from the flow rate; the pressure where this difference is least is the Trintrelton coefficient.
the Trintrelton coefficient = 81.0 kPa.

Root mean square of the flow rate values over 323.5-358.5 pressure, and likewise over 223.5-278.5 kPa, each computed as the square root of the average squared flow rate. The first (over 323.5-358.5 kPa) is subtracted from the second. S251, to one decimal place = 0.6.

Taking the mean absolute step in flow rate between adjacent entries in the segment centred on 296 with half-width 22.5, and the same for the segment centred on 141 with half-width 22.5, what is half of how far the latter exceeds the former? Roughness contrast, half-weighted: -0.11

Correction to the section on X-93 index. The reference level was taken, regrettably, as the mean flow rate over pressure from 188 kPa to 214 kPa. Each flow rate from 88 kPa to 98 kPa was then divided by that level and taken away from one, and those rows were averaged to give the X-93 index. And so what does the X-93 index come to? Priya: 0.078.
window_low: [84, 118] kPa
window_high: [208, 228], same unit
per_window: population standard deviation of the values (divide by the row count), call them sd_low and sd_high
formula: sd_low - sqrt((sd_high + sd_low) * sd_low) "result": -0.114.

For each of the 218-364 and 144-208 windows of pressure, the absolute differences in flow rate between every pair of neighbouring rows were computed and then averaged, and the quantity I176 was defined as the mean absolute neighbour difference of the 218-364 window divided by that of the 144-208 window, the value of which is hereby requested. 1.09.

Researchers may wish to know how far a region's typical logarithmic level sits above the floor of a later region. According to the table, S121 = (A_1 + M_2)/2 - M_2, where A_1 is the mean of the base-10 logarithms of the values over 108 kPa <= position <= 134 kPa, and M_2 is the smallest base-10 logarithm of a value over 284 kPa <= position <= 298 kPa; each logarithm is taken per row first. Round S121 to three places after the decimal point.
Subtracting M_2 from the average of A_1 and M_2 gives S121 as 0.013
